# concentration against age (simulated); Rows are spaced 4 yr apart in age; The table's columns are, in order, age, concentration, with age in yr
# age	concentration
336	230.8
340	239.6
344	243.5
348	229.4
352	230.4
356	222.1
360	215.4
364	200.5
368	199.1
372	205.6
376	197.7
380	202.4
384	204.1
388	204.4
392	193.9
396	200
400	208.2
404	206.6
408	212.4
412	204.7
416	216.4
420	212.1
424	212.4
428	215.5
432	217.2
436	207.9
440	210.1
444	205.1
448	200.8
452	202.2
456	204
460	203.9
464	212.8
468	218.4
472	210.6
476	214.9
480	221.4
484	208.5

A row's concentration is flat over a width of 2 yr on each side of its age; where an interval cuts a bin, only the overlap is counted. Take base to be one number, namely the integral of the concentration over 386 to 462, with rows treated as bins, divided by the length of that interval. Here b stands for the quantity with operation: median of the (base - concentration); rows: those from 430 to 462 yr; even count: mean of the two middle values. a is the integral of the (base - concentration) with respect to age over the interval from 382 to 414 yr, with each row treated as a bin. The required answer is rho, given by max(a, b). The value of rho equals 95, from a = 95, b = 3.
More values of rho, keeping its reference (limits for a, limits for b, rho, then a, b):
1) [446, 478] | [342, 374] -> -11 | -38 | -11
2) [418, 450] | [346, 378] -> -3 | -92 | -3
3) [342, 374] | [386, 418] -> 2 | -352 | 2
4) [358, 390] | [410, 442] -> 115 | 115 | -5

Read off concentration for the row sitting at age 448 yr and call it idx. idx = 200.8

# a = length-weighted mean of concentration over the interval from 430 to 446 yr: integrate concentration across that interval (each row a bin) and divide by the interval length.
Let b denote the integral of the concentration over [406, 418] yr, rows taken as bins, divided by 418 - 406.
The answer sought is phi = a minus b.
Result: -1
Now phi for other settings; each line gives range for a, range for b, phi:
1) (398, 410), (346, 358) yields -18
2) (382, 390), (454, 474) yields -6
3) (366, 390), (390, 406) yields 0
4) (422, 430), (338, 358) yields -19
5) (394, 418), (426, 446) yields -3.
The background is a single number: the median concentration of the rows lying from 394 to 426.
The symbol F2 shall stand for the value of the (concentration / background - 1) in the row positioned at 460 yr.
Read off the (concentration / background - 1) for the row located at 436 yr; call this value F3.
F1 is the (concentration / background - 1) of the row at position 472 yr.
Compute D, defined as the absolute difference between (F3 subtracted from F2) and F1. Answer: 0.021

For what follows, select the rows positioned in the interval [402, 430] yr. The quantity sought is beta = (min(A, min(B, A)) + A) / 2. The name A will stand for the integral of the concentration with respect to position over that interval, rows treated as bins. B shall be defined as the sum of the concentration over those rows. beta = 3700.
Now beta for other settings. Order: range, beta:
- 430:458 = 3618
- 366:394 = 3518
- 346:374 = 3756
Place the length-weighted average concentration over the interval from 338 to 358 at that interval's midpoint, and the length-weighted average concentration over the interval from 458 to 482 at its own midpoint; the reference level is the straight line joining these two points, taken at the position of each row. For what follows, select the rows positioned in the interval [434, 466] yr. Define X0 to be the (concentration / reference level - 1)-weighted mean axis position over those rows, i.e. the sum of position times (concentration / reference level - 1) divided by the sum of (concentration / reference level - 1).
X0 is 448.8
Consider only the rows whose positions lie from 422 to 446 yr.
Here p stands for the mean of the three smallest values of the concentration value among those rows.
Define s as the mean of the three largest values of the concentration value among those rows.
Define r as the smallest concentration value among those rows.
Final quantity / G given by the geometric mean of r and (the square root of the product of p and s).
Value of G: 208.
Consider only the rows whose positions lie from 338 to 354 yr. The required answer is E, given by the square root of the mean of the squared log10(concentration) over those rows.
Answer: 2.37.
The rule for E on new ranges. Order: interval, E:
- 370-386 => 2.31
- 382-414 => 2.31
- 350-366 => 2.34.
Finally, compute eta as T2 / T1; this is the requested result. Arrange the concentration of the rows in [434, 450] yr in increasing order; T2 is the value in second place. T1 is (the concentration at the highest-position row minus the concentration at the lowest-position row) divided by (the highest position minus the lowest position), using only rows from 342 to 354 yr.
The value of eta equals -125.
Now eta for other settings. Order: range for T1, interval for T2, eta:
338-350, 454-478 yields -160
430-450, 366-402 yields -193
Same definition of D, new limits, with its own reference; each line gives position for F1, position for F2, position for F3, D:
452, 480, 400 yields 0.101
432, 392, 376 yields 0.052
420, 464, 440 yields 0.004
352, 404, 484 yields 0.105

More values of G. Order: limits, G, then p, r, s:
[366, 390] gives 200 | 200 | 197.7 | 205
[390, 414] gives 199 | 200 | 193.9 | 209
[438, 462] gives 203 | 202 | 200.8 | 206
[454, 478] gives 207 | 206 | 203.9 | 215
